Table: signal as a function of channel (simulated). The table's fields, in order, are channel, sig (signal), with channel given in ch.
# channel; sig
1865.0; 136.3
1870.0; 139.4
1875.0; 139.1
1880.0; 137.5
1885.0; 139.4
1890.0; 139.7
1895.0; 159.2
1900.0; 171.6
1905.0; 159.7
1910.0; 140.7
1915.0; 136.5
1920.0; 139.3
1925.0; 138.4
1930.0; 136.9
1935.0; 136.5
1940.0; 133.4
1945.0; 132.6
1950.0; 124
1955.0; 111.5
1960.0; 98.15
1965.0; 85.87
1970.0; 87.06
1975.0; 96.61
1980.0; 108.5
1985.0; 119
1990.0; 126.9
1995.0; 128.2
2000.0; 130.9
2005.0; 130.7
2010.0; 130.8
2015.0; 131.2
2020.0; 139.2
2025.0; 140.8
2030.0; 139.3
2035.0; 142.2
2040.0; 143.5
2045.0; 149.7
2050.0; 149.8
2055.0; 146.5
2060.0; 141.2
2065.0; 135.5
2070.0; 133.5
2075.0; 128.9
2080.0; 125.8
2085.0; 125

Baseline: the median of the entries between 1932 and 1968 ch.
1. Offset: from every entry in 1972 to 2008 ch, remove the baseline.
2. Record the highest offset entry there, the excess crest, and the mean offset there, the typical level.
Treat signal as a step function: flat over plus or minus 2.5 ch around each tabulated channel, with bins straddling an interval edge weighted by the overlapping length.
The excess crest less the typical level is 11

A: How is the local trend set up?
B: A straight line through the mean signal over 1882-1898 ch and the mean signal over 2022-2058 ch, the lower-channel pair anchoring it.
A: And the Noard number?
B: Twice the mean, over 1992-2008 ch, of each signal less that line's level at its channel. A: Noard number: -30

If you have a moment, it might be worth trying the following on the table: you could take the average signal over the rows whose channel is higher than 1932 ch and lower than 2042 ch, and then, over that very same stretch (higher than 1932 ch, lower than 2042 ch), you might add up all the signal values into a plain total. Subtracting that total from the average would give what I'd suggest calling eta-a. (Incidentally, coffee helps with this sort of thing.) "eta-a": -2593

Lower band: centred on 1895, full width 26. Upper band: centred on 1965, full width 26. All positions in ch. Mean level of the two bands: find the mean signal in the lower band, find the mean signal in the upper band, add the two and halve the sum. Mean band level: 125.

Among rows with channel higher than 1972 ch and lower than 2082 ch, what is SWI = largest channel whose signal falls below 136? 2080.0 ch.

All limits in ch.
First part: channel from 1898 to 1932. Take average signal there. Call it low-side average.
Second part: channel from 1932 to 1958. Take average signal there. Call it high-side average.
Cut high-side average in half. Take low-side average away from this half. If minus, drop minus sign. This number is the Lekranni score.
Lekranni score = 82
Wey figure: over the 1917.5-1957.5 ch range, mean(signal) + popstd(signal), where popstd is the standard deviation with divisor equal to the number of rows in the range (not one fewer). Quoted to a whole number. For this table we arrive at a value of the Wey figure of 140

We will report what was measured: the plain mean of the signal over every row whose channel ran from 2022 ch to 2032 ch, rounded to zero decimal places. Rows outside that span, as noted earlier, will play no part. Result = 140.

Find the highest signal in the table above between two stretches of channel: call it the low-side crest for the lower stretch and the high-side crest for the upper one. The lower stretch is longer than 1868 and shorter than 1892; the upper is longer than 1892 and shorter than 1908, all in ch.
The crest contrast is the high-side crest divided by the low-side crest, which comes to 1.23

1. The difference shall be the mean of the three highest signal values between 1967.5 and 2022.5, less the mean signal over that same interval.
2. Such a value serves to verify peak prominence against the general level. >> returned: 13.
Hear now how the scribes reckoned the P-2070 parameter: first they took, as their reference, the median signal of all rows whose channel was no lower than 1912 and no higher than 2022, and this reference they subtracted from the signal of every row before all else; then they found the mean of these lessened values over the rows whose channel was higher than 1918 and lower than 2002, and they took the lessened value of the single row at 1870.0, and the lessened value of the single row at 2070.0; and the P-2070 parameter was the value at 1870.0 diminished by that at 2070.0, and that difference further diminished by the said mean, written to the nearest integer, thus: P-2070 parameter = 17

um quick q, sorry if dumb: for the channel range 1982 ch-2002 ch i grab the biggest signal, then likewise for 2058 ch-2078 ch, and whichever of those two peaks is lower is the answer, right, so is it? 131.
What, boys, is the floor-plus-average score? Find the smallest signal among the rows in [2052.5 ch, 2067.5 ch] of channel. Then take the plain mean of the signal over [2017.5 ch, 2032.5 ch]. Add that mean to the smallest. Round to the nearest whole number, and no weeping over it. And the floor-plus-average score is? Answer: 275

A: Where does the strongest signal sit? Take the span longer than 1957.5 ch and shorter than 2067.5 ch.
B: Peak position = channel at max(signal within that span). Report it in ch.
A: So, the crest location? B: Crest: 2050.0 ch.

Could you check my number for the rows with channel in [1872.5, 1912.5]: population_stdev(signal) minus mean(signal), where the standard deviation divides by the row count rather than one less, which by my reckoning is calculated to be -136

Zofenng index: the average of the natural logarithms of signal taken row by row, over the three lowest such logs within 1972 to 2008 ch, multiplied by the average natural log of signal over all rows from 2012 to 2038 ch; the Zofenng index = 23.1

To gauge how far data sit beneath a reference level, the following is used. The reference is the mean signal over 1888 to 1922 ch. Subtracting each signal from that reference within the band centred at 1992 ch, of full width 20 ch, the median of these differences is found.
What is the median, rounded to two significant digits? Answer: 22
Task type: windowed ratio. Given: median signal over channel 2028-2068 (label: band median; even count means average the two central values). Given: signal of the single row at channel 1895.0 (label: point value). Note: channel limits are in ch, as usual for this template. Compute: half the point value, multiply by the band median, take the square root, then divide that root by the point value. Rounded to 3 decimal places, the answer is 0.670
